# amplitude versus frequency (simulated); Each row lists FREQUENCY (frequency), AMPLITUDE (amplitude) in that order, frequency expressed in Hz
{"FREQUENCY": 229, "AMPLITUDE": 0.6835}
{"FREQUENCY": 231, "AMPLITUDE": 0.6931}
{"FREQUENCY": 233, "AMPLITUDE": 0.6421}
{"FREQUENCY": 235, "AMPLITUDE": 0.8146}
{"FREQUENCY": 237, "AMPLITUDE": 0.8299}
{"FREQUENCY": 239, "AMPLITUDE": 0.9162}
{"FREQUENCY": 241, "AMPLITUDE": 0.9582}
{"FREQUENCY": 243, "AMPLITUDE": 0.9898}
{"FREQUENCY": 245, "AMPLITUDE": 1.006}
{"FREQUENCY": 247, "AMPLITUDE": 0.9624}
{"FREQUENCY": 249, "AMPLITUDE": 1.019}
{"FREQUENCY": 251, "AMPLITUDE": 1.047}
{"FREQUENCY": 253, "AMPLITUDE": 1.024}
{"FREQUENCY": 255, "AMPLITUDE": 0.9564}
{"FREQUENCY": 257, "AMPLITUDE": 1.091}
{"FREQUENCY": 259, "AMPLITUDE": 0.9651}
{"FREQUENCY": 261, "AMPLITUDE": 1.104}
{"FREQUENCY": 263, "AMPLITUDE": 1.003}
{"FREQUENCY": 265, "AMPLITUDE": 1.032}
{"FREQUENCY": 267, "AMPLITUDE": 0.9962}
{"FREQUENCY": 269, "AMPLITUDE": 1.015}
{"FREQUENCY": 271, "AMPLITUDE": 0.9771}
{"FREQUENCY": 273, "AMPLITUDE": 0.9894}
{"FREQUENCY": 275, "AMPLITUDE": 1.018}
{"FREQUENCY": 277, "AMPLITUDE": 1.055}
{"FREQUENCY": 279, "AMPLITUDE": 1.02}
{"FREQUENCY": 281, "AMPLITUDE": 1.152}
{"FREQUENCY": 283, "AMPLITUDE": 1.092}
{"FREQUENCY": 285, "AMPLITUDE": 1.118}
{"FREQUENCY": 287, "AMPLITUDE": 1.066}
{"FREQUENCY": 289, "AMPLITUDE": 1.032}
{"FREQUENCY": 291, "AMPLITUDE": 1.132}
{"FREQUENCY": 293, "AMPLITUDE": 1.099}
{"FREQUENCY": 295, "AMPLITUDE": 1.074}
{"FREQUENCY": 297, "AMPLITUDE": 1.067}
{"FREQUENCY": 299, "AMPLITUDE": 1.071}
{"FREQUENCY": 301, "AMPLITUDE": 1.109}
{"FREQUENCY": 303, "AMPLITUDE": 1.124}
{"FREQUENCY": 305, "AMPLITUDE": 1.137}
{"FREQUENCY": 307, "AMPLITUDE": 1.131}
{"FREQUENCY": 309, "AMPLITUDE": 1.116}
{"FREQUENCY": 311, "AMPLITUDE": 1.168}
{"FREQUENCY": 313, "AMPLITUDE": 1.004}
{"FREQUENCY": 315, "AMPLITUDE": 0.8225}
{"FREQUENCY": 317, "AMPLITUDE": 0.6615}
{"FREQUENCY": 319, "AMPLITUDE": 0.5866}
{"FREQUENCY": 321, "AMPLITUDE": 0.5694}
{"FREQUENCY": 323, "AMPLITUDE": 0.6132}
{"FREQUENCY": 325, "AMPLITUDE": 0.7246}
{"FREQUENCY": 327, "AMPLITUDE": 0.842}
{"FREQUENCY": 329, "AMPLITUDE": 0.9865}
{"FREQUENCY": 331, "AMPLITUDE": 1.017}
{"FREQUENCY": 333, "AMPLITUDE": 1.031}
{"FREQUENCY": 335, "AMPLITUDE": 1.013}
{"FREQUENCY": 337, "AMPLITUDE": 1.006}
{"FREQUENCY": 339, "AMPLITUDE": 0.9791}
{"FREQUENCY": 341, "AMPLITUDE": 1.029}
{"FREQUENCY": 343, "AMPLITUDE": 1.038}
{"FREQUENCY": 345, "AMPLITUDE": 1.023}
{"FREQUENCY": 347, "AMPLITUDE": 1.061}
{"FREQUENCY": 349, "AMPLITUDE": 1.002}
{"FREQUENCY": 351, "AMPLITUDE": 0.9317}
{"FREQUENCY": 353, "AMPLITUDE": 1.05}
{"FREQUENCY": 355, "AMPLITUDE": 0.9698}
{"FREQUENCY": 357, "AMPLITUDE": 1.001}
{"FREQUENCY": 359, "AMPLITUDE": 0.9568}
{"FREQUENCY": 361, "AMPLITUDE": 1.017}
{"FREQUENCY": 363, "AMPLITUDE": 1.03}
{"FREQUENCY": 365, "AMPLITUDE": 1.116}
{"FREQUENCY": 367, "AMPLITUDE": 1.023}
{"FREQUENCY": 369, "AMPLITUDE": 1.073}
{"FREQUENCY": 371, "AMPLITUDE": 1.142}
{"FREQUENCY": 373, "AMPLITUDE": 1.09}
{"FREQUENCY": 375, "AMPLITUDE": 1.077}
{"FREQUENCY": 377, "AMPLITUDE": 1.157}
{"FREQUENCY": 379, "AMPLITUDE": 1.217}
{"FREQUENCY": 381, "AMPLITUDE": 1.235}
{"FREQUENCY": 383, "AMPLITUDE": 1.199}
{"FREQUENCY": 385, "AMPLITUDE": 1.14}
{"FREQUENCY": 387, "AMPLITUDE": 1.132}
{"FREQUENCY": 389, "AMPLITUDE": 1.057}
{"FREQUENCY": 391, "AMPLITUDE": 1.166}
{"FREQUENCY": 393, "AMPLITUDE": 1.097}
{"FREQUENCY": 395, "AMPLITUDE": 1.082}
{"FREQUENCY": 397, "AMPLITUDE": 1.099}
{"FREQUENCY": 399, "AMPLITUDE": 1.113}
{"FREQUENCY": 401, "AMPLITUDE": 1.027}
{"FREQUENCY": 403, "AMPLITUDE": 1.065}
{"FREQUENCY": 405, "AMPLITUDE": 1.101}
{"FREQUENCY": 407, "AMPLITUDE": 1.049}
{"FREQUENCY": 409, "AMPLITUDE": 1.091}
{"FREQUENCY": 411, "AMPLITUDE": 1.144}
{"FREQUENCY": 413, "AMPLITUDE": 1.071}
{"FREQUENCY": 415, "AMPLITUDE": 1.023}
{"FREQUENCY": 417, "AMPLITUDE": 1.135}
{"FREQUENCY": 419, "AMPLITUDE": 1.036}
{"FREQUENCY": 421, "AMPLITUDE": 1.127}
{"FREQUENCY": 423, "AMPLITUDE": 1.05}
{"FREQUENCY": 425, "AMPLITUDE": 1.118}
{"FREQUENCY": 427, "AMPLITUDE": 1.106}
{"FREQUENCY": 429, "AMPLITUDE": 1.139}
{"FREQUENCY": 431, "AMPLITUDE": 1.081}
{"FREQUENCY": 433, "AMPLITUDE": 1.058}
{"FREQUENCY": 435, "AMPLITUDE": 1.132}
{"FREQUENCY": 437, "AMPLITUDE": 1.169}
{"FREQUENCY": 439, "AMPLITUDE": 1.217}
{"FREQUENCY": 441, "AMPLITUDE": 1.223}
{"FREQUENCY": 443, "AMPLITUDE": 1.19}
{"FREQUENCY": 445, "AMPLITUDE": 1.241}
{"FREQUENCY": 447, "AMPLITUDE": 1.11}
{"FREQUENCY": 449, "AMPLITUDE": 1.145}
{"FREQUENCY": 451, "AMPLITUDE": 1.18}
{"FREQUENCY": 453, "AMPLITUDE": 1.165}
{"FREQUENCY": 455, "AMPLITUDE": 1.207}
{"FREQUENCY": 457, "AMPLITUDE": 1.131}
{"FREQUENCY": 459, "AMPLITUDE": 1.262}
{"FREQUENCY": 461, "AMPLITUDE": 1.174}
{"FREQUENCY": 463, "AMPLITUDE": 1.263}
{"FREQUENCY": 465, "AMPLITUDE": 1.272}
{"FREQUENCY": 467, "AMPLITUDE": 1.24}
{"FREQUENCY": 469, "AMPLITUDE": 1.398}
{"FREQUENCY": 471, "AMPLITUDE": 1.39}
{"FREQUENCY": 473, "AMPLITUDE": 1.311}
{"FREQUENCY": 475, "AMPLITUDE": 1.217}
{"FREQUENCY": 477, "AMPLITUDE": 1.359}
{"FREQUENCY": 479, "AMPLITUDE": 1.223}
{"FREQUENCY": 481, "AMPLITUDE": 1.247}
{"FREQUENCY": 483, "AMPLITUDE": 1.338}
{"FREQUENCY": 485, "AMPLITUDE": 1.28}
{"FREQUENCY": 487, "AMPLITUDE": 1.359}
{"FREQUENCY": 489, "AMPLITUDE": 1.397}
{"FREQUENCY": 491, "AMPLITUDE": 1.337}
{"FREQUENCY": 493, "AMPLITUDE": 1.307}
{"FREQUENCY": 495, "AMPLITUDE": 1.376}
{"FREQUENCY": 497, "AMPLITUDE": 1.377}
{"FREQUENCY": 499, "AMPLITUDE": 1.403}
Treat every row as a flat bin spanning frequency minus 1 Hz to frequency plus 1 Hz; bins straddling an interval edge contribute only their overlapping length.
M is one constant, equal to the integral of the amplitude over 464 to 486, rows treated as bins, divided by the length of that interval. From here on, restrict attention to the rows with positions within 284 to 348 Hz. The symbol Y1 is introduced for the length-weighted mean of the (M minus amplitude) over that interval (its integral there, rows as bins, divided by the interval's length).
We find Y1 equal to 0.31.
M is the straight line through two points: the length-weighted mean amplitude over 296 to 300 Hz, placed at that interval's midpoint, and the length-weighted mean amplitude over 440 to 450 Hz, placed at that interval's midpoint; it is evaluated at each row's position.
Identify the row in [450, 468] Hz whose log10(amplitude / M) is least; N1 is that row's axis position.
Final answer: 457 Hz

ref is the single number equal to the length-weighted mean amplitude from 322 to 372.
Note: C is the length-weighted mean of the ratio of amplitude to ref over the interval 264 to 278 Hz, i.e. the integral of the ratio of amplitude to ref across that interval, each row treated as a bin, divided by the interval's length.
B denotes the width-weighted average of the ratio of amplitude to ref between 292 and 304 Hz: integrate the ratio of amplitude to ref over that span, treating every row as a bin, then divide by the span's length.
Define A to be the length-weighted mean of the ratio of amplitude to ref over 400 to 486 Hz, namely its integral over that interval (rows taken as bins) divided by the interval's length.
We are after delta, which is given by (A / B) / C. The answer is 1.05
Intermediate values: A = 1.19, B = 1.11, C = 1.03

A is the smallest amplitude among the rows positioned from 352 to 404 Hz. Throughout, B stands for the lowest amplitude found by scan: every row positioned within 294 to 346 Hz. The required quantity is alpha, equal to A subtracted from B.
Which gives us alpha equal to -0.4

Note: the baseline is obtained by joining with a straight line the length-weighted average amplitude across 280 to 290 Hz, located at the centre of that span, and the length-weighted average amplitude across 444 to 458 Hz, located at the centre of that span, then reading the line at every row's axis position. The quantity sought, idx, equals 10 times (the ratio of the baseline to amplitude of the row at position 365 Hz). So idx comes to 10.11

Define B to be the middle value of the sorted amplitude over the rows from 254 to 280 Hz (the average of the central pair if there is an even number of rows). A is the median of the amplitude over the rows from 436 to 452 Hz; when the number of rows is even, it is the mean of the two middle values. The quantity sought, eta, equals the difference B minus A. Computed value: -0.2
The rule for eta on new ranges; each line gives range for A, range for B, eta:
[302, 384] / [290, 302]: 0.1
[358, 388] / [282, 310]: 0.0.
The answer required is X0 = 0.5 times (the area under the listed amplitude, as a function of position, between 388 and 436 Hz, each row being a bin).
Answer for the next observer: 26.2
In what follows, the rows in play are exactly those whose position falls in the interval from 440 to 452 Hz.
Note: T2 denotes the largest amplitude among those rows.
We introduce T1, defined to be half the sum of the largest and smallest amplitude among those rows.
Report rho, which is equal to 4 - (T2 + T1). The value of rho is 1.58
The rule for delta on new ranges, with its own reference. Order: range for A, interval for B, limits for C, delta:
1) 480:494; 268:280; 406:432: 1.18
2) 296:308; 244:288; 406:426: 0.98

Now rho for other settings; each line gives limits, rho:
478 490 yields 1.29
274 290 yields 1.76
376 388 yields 1.58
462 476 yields 1.29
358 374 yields 1.81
